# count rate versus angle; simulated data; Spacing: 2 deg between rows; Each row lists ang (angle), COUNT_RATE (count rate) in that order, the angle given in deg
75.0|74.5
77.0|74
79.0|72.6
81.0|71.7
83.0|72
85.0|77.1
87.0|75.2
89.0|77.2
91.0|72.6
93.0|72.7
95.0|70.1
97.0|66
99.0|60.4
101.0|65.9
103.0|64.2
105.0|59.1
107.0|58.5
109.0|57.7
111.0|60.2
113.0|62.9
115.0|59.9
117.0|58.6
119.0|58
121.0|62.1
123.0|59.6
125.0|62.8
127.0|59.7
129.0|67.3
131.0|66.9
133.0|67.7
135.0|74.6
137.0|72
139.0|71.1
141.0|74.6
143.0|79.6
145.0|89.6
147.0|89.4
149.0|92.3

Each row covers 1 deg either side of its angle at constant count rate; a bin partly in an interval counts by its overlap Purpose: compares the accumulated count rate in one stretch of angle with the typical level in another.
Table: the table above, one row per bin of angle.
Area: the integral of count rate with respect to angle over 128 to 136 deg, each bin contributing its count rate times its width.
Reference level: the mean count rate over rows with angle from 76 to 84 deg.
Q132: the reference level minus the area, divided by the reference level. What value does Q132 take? -6.6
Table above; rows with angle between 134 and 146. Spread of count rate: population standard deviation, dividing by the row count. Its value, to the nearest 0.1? 6.3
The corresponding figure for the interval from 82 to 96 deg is 2.5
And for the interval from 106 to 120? 1.7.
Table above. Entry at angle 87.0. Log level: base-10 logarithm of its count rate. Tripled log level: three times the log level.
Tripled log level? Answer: 5.63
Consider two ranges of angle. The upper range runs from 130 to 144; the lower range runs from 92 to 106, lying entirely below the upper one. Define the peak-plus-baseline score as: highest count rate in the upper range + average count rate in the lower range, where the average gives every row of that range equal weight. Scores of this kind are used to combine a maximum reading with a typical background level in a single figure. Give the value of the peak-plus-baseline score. 145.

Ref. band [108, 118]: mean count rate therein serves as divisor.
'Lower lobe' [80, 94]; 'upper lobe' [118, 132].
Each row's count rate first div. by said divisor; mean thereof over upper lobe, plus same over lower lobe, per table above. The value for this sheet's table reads 2.28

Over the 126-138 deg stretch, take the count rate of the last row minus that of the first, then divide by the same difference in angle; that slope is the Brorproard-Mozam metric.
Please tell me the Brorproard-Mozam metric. 1.2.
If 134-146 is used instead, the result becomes 1.5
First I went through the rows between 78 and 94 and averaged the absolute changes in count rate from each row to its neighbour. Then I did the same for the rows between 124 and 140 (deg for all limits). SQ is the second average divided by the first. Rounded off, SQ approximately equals 1.5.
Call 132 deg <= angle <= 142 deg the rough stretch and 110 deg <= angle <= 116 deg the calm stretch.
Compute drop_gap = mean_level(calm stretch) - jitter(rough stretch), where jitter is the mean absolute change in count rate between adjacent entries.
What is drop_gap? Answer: 58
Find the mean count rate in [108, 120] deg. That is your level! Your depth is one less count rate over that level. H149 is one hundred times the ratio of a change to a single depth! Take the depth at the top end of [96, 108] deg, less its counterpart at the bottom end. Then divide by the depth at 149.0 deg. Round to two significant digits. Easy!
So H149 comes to -23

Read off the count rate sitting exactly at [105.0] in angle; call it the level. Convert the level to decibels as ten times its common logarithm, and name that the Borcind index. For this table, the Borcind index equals 17.7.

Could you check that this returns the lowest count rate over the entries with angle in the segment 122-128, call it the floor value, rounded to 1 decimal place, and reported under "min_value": 59.6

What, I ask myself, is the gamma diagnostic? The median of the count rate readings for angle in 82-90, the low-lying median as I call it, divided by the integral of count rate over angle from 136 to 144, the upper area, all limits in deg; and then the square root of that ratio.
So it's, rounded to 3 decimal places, 0.358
